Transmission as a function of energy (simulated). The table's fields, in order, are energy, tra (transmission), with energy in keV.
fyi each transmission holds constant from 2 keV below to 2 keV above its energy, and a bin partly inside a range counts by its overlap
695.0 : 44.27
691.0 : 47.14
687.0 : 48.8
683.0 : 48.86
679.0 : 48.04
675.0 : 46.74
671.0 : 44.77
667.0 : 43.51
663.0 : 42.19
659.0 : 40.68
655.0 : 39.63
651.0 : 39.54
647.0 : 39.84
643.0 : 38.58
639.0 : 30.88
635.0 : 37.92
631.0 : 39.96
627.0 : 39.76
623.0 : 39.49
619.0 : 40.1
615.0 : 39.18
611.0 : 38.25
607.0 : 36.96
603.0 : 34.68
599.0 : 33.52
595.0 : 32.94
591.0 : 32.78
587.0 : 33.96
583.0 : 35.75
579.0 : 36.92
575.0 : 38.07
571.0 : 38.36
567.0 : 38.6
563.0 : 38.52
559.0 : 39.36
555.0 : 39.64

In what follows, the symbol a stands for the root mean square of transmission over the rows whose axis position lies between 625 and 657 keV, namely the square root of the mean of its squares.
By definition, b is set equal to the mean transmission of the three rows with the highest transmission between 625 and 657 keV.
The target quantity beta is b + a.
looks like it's 78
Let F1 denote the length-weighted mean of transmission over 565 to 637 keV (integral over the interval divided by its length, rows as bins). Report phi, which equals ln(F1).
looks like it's 3.61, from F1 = 37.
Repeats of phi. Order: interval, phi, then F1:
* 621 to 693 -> 3.74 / 42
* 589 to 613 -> 3.55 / 35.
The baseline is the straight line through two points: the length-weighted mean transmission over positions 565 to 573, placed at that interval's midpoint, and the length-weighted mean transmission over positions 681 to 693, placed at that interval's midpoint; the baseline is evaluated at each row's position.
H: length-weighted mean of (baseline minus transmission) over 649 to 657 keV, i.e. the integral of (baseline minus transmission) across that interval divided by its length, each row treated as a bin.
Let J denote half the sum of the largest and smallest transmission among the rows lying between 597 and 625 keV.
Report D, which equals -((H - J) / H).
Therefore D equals 5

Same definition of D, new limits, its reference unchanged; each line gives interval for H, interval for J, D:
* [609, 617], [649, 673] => 11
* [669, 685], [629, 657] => 105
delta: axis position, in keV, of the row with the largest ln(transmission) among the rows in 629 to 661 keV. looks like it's 659.0 keV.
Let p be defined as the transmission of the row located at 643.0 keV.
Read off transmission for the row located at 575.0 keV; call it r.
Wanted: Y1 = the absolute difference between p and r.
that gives 1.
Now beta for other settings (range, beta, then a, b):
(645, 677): 87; 42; 45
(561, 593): 75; 37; 38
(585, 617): 73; 35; 38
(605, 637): 79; 39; 40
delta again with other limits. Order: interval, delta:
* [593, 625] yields 619.0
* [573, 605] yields 575.0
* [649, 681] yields 679.0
